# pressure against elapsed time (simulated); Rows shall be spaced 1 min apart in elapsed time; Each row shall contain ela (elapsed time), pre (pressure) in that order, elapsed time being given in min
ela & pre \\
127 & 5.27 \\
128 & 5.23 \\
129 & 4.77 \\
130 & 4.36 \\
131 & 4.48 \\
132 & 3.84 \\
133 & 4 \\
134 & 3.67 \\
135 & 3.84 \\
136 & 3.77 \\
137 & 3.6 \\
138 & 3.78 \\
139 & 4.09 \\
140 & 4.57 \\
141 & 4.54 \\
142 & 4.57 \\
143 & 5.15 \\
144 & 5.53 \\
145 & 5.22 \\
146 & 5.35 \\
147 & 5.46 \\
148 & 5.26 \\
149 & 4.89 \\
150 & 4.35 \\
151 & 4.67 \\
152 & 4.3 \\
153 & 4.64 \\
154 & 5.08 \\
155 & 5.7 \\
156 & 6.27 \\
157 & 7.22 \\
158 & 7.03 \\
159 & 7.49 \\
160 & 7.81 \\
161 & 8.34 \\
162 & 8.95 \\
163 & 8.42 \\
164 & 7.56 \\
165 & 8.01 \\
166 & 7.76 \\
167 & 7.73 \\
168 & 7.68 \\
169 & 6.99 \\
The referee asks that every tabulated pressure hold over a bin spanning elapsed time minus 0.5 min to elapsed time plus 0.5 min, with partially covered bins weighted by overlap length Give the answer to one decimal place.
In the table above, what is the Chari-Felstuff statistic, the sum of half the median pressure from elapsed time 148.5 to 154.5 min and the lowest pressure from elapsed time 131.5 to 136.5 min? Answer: 6.0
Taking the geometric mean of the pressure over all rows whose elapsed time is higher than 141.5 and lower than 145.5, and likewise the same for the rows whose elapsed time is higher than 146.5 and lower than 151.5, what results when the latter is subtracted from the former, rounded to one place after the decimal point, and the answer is 0.2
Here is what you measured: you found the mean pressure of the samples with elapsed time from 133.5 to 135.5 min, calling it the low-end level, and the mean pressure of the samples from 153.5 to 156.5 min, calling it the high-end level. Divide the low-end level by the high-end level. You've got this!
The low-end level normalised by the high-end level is 0.66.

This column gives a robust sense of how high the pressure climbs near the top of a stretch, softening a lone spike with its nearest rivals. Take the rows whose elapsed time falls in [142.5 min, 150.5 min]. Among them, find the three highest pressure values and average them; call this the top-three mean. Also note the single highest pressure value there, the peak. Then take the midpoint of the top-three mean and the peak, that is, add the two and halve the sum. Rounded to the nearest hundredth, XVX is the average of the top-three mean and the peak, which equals 5.49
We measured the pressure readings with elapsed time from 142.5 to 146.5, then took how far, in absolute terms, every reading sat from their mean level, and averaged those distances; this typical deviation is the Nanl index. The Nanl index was 0.13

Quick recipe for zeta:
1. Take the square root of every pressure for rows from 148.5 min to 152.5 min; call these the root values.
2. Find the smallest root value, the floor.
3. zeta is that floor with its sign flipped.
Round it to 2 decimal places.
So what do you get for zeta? -2.07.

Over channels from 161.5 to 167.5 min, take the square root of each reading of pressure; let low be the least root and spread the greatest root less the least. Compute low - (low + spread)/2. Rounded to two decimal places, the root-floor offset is 1.25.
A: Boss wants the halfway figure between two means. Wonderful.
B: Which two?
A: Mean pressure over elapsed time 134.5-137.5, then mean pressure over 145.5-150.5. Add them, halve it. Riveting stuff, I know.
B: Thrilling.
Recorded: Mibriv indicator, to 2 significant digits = 4.4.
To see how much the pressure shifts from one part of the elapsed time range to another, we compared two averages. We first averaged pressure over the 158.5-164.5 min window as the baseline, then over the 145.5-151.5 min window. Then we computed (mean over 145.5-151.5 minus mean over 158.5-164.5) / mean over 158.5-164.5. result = -0.38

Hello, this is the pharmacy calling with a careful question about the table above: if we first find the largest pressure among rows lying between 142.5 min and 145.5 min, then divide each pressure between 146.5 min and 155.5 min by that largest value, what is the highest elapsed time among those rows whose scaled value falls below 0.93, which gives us 154 min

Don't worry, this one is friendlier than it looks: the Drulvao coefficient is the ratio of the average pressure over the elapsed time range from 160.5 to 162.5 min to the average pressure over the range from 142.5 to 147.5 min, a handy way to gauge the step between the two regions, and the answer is 1.6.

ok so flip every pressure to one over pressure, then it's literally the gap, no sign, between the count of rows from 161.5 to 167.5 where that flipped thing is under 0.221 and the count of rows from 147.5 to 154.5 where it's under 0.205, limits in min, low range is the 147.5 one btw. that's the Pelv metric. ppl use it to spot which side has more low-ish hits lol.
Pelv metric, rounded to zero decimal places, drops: 3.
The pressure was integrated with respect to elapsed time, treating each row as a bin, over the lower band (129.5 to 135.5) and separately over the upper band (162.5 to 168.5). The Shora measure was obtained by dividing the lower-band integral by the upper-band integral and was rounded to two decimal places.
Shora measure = 0.51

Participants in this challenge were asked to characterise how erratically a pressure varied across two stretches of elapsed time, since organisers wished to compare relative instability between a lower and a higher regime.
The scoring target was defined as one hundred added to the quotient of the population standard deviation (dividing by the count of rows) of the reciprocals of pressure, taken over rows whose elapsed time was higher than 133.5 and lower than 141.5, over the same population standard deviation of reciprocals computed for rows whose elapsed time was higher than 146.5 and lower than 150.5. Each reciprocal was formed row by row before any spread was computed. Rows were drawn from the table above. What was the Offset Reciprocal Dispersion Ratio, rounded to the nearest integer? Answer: 101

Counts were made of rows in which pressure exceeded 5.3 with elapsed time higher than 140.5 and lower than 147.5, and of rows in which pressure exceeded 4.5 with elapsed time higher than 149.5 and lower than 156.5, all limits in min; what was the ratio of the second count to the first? 1.7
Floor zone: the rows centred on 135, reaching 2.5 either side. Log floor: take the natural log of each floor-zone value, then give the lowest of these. 1.28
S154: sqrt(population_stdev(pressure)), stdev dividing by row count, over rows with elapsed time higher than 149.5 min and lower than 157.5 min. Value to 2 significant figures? 0.99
